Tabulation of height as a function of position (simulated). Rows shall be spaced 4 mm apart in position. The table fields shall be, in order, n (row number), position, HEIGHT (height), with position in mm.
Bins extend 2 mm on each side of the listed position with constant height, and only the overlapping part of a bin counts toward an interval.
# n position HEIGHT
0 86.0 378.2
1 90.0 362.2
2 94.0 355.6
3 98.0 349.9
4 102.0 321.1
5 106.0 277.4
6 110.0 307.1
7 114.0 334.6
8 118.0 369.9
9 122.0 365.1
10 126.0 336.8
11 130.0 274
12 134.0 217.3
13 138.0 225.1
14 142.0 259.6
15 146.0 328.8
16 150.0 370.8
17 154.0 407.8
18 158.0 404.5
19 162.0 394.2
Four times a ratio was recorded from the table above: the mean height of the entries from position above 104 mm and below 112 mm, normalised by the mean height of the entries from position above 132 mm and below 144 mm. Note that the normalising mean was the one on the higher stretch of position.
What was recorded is 5.00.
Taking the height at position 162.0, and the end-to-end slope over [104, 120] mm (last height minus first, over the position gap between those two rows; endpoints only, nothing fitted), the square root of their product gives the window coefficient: 55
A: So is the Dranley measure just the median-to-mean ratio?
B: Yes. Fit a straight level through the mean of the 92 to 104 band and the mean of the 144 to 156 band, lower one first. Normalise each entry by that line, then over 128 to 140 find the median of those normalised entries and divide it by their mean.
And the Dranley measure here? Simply 0.937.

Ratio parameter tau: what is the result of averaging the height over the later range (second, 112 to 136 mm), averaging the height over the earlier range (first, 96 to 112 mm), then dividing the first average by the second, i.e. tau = 0.99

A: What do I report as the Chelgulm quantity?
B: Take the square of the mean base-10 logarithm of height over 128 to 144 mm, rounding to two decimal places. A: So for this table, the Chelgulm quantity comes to 5.69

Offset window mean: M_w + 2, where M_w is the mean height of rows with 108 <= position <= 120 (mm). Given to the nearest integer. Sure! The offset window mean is 339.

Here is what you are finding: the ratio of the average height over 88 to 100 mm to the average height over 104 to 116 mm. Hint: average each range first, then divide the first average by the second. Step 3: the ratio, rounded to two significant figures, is 1.2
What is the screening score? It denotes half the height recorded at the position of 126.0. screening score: 168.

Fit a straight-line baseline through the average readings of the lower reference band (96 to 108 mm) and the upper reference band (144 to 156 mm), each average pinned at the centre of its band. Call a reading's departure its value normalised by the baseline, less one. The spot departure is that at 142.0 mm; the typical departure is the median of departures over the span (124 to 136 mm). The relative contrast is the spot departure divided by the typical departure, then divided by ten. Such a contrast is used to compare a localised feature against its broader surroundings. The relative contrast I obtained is 0.1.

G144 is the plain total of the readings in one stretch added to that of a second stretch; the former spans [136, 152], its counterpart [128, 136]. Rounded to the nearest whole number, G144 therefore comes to 1676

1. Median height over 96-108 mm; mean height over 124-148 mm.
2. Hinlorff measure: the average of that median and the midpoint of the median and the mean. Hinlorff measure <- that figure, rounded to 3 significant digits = 309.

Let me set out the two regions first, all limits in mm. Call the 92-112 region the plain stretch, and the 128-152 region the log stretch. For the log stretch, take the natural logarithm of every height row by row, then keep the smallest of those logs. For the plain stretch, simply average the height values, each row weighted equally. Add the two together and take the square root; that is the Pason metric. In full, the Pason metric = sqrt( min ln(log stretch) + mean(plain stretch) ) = 18.1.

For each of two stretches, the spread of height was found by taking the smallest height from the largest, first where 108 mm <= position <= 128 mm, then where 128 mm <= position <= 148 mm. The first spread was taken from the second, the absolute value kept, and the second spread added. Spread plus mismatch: 160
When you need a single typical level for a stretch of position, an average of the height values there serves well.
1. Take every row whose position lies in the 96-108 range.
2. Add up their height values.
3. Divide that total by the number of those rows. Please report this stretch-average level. 316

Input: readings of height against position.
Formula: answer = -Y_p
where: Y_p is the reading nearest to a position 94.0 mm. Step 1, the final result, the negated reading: -356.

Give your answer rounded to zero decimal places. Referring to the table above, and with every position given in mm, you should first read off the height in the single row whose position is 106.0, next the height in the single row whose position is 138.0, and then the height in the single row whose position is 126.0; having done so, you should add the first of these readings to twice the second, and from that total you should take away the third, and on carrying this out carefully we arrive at 391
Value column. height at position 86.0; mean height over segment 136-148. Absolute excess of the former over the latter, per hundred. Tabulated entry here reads 1.1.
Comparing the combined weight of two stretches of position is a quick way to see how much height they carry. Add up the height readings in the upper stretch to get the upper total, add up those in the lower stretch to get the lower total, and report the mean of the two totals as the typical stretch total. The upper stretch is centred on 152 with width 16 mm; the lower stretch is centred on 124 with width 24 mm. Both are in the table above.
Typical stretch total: 1705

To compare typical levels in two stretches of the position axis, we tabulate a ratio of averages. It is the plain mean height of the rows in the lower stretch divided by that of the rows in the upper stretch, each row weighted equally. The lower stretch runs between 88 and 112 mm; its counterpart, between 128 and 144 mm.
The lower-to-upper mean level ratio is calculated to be 1.35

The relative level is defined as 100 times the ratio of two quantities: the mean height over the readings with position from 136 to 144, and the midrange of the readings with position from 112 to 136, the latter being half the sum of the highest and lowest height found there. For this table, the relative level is 83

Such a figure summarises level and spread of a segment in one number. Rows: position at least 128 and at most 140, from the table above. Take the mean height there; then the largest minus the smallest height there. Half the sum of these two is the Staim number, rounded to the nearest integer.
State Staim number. 148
